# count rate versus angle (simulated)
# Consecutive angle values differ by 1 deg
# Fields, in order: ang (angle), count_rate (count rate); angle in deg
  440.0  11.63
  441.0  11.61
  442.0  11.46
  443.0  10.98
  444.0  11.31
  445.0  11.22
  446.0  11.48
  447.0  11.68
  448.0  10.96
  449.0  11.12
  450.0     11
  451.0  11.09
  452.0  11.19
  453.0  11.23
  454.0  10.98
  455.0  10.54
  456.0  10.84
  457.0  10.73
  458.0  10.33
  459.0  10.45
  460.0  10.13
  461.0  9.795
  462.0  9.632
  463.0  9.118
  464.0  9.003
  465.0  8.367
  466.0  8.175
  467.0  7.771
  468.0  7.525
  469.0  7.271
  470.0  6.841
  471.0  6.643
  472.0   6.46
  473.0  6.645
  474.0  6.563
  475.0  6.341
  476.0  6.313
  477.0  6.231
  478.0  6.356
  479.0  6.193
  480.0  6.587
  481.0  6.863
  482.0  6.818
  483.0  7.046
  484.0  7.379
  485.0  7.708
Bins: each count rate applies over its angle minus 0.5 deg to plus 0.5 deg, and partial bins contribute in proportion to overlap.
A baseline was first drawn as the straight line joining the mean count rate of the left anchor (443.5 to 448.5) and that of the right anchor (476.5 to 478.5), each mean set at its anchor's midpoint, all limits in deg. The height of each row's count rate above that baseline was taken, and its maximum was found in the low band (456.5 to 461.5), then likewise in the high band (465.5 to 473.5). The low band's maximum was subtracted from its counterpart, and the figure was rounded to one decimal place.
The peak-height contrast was -1.2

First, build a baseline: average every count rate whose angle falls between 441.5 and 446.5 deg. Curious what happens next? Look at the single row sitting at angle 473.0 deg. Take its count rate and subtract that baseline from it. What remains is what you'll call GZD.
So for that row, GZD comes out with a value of -4.6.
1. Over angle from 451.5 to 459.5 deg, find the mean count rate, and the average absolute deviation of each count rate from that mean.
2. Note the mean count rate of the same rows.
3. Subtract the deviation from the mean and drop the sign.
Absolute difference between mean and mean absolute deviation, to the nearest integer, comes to 11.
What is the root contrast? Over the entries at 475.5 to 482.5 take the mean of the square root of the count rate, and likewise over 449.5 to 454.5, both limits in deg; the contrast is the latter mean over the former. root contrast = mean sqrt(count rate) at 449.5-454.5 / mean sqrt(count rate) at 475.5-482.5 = 1.31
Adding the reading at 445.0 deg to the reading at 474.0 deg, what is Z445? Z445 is 17.8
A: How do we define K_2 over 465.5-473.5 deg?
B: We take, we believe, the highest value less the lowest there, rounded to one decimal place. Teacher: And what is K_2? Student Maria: 1.7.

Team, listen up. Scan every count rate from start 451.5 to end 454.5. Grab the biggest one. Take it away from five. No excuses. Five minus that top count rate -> -6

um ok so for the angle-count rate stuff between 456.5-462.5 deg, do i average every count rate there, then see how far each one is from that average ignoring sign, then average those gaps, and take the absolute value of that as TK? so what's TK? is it 0.33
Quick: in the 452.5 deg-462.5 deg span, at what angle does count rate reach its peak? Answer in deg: 453.0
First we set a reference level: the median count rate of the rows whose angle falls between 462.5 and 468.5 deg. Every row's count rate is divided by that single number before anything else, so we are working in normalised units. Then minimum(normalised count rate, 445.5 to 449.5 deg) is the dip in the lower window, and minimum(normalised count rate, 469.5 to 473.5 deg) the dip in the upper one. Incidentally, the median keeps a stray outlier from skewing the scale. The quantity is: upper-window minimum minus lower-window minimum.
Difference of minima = -0.5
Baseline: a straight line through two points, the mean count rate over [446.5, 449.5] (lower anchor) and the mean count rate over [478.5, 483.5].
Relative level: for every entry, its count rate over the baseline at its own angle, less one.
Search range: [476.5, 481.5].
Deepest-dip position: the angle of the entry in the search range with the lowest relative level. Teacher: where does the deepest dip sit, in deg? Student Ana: 477.0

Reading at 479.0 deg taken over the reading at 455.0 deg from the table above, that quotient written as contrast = 0.59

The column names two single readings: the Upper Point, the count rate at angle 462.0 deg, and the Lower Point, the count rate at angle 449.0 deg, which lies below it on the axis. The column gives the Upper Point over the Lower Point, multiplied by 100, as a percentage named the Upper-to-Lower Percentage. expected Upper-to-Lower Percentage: 87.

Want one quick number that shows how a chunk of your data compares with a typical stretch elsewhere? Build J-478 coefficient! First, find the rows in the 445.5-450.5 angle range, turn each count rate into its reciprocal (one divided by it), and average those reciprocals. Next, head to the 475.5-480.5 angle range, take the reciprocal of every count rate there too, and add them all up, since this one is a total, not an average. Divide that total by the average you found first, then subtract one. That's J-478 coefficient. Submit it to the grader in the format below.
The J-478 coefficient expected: 7.9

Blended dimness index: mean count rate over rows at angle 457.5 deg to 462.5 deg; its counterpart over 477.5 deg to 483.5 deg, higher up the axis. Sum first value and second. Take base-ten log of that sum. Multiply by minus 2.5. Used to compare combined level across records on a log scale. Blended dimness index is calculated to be -3.06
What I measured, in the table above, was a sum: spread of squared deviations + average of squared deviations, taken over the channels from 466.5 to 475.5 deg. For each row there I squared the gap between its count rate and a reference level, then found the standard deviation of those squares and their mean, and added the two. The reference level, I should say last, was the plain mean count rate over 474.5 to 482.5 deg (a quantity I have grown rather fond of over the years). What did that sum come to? 1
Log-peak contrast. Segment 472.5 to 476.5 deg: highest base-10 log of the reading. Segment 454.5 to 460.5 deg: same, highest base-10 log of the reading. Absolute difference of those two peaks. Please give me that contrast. 0.21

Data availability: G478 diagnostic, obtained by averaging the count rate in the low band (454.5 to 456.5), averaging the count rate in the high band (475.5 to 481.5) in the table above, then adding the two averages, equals 17.1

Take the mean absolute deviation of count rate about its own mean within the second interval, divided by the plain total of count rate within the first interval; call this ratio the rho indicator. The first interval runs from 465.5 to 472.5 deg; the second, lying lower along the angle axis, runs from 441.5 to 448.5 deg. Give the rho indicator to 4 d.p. 0.0041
